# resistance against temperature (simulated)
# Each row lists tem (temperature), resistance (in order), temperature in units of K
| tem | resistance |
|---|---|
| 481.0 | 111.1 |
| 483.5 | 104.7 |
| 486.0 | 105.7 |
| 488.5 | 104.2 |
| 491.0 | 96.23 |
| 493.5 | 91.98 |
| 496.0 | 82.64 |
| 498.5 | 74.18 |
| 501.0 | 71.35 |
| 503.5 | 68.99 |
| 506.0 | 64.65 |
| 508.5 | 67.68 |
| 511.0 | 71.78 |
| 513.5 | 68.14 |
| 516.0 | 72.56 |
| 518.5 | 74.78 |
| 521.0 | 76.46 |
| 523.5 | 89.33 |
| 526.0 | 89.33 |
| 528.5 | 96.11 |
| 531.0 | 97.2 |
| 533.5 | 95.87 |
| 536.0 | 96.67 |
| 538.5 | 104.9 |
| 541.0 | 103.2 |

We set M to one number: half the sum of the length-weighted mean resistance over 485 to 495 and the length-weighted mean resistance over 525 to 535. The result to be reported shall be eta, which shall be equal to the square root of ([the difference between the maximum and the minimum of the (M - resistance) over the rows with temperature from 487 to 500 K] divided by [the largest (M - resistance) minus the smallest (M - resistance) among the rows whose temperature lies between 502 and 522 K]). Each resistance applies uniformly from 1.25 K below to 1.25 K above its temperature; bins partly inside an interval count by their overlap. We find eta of 1.59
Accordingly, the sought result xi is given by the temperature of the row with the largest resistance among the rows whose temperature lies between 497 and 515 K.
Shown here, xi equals 498.5 K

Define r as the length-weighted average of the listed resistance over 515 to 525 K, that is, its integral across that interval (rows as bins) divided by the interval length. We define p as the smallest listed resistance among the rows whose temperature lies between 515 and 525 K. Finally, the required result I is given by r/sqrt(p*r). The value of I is 1.04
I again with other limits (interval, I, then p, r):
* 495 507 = 1.06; 64.65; 72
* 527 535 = 1.00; 95.87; 96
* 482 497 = 1.09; 82.64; 98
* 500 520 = 1.04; 64.65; 70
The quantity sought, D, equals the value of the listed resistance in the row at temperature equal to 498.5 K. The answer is 74.18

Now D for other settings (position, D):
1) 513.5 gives 68.14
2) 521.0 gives 76.46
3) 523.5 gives 89.33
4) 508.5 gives 67.68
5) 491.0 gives 96.23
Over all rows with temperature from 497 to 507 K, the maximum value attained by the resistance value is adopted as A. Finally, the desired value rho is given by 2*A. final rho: 148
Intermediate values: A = 74.18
